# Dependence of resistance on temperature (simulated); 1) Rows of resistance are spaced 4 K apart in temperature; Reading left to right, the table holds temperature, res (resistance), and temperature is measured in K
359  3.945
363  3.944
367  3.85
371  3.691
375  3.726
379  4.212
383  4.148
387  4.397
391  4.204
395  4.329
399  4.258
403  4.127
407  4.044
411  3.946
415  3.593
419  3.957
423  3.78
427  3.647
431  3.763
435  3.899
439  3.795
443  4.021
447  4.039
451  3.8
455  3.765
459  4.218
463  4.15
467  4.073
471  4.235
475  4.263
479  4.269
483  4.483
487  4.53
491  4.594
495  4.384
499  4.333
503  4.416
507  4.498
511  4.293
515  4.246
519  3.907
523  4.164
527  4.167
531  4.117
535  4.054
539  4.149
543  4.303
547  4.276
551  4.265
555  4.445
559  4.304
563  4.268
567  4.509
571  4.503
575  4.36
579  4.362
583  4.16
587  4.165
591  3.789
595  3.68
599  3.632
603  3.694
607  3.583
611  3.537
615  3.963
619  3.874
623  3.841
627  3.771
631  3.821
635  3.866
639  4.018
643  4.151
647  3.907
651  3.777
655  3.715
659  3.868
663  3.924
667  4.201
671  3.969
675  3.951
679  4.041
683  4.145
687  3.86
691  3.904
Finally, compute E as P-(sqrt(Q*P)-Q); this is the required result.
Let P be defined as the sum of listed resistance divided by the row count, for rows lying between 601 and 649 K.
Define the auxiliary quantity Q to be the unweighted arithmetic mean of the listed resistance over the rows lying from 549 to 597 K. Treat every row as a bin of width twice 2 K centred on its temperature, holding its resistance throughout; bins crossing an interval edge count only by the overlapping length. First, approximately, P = 3.84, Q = 4.23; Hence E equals 4.04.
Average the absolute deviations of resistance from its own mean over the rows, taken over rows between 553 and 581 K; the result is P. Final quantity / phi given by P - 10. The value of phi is -9.92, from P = 0.08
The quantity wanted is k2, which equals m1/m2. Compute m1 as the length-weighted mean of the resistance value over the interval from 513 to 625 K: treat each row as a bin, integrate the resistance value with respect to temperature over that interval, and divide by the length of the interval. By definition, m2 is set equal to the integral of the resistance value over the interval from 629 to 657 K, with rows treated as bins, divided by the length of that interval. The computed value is 1.049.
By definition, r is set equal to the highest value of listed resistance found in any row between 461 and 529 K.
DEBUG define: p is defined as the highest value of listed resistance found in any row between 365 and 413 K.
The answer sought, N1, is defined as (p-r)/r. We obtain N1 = -0.043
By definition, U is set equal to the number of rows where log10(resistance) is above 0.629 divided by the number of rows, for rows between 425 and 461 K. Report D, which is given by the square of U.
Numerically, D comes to 0.00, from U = 0.0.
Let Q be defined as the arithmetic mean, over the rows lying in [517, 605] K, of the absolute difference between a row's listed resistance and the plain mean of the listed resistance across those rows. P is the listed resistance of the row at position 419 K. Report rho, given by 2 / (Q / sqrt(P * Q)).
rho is 9.0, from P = 3.957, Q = 0.197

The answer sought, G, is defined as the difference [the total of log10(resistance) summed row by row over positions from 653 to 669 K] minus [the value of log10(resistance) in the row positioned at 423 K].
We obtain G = 1.8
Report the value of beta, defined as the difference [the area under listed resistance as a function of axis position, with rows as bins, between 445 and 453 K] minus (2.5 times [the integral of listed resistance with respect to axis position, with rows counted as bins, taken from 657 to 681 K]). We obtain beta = -208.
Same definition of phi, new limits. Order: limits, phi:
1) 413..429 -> -9.88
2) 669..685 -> -9.93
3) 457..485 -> -9.92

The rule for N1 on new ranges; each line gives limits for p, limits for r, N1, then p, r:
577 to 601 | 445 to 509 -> -0.051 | 4.362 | 4.594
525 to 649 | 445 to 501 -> -0.019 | 4.509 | 4.594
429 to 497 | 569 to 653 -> 0.020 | 4.594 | 4.503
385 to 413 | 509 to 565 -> -0.011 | 4.397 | 4.445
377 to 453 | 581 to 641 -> 0.056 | 4.397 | 4.165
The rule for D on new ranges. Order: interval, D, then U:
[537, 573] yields 0.79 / 0.9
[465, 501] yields 0.60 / 0.8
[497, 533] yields 0.20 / 0.4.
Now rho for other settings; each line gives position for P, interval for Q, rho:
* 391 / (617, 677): 12.9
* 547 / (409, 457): 12.2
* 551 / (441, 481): 10.9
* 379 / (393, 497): 8.6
